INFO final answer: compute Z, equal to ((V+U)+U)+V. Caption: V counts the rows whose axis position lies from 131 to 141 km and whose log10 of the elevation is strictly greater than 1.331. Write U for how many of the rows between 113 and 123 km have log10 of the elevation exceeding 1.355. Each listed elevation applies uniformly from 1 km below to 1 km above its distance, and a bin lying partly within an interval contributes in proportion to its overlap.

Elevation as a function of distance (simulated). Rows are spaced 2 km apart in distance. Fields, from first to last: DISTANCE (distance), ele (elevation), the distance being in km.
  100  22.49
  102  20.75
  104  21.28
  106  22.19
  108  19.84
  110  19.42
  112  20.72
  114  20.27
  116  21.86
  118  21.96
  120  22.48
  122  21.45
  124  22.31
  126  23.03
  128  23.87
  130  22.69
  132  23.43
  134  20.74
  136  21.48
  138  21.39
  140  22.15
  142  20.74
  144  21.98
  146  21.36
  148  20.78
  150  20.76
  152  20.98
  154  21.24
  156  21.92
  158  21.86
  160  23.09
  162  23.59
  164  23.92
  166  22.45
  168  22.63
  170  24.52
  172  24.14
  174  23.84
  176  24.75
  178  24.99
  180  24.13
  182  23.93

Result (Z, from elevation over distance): 6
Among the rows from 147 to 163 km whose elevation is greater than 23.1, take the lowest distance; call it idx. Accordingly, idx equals 162 km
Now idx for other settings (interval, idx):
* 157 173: 162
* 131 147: 132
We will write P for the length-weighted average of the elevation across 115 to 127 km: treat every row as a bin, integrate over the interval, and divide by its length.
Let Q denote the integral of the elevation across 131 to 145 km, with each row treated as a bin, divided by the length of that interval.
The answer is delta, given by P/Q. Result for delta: 1.02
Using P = 22.2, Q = 21.7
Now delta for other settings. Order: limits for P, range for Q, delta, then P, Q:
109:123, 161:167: 0.91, 21.2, 23.3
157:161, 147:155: 1.07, 22.5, 20.9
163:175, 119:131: 1.04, 23.6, 22.6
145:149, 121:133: 0.92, 21.1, 22.8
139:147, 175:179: 0.87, 21.6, 24.9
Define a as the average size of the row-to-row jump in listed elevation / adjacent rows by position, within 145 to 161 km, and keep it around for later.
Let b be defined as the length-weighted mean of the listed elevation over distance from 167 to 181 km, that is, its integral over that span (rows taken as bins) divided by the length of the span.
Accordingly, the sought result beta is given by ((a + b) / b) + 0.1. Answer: 1.118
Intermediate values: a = 0.44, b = 24.1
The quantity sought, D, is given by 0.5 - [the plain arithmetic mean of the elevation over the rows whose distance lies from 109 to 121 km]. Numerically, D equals -20.6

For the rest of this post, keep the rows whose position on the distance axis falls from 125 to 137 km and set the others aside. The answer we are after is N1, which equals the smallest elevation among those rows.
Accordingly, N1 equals 20.74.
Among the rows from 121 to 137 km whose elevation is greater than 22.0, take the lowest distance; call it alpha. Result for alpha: 124 km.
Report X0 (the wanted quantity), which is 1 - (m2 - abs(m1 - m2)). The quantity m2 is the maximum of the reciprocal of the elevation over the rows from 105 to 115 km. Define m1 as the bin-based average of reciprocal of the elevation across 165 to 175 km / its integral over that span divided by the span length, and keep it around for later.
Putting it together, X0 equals 0.957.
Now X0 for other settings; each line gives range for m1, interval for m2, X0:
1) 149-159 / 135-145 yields 0.953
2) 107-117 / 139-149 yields 0.953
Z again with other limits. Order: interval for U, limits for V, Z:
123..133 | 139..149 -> 12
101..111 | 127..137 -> 8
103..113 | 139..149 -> 4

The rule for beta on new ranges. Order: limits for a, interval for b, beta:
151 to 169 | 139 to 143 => 1.127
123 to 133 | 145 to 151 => 1.141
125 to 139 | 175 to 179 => 1.142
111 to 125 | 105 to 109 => 1.136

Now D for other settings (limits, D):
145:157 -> -20.7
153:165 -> -22.1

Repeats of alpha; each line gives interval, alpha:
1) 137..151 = 140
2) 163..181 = 164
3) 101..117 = 106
